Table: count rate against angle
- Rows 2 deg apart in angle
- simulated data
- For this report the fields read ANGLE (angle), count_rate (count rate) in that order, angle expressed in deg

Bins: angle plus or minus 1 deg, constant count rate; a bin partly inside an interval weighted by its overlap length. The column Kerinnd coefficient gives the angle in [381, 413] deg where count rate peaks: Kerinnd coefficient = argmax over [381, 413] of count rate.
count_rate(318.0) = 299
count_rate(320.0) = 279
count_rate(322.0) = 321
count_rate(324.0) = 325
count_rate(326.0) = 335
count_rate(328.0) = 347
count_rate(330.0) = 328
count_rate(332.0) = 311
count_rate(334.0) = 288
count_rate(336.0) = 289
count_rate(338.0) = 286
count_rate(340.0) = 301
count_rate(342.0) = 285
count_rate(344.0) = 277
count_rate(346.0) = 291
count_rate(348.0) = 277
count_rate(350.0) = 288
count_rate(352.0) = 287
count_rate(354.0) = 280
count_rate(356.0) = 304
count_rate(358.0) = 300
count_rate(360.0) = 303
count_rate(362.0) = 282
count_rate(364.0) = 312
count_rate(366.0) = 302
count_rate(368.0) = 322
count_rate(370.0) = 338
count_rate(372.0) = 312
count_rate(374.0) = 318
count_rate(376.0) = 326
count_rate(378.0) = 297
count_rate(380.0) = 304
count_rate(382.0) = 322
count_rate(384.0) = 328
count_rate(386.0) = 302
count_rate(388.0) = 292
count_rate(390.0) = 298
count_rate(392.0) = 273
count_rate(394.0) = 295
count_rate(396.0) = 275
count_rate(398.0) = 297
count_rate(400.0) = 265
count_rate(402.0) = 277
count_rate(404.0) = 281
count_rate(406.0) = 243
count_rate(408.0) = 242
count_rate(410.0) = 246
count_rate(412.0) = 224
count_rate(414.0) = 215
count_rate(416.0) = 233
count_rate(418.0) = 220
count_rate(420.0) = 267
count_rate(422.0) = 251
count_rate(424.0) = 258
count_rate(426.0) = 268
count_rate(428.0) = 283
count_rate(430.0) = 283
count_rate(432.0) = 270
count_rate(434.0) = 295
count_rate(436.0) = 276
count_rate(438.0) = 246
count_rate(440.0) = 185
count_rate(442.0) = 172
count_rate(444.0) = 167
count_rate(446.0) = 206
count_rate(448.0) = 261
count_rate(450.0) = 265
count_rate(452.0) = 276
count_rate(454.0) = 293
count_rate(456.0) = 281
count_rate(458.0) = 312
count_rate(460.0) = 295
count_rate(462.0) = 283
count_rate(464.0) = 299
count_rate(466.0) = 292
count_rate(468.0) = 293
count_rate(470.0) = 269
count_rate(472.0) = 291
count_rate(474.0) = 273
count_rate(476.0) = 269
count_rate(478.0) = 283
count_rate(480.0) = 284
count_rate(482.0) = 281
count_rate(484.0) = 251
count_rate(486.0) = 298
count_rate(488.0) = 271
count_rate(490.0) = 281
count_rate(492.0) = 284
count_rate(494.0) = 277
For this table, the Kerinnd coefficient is 384.0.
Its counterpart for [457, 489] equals 458.0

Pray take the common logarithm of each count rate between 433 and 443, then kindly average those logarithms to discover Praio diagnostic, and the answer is 2.36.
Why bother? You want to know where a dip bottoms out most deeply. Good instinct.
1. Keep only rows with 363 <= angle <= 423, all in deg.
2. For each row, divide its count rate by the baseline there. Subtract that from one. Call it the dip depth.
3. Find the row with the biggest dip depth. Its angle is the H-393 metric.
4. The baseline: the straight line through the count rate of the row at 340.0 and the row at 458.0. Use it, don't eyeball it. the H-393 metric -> 414.0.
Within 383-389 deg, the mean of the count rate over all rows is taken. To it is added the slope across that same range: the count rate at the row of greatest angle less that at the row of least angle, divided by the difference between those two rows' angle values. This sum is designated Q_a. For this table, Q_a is 298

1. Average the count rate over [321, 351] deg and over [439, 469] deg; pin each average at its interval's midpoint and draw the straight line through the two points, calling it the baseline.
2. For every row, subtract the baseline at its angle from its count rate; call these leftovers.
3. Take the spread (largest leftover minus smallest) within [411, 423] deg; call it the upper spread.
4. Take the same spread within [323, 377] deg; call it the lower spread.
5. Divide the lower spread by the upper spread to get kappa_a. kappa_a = 1.3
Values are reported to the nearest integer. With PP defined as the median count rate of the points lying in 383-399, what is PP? 296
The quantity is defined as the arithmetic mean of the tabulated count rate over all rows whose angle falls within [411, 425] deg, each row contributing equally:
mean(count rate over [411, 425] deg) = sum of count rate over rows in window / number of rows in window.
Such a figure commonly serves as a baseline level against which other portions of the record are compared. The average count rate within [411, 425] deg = 238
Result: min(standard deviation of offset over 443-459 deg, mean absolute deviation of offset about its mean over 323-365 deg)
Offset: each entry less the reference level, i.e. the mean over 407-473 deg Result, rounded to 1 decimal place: 16.0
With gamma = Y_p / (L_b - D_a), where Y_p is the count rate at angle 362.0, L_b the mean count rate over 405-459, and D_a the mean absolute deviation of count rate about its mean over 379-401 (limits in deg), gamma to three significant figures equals 1.20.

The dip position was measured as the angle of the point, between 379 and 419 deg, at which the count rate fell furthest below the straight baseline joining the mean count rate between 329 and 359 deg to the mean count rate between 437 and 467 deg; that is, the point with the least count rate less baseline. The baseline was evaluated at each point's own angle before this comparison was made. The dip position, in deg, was 414.0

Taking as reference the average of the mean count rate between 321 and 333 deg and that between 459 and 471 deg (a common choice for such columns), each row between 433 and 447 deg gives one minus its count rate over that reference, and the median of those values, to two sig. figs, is 0.33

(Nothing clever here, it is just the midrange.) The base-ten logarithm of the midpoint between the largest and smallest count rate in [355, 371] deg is 2.49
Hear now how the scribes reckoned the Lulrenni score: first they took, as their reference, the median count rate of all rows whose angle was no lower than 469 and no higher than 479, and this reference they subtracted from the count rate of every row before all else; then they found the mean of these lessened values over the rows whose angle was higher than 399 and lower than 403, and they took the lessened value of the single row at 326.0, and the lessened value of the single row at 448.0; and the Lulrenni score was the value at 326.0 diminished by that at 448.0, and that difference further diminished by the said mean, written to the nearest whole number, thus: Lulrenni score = 76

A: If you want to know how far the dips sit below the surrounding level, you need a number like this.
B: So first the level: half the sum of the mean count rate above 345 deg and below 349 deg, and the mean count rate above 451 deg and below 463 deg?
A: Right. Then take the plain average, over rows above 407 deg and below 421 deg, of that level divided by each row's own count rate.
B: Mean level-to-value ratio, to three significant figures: 1.23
